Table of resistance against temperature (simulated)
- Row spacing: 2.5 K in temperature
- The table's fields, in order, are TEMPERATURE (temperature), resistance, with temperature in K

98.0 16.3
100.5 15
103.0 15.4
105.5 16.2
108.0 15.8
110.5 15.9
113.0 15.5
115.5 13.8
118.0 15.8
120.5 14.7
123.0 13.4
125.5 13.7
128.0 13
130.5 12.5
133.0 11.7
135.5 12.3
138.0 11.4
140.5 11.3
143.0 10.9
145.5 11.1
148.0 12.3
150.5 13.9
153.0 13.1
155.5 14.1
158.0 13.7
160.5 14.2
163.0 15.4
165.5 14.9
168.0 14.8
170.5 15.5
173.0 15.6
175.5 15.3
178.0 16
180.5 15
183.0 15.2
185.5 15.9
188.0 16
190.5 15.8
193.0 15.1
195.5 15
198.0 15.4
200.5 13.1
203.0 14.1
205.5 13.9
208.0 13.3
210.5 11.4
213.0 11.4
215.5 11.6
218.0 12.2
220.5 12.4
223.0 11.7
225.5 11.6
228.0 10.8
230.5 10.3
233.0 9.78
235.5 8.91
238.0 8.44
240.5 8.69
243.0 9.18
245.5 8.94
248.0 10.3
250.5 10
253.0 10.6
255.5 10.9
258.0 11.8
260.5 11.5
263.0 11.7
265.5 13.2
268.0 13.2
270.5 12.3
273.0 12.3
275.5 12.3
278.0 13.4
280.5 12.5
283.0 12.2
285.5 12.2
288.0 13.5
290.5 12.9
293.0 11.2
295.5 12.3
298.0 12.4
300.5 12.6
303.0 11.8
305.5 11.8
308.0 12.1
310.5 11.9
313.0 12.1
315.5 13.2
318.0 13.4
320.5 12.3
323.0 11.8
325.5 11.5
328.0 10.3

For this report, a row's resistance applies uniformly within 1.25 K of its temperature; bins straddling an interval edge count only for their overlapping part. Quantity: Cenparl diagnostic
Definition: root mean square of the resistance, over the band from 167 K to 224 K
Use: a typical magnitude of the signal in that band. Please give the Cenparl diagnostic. 14.3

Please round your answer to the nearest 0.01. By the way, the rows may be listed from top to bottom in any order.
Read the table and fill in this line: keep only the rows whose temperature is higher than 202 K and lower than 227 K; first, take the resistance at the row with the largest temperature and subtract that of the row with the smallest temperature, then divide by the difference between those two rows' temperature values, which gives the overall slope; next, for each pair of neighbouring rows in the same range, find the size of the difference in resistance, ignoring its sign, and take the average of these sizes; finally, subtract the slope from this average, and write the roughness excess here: 0.61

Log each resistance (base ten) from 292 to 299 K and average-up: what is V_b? 1.08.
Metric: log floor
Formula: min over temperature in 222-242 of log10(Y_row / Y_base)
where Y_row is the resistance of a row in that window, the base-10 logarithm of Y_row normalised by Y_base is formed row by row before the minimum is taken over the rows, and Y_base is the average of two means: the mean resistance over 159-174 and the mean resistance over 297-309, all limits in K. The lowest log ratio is -0.21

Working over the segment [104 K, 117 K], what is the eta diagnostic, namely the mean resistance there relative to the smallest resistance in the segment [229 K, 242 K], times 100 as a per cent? 183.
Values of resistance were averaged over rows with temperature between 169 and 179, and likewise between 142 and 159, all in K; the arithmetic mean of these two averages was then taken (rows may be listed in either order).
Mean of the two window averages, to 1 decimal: 14.2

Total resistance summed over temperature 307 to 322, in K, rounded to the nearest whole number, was 75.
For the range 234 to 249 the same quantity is 54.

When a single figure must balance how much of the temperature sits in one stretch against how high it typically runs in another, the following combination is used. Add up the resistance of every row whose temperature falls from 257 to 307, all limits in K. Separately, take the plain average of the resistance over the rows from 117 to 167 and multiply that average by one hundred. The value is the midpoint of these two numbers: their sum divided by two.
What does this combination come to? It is 782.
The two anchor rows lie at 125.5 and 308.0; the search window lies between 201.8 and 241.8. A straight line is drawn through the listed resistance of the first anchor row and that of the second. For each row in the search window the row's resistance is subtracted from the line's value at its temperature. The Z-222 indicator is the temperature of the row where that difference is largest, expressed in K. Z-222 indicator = 238.0 K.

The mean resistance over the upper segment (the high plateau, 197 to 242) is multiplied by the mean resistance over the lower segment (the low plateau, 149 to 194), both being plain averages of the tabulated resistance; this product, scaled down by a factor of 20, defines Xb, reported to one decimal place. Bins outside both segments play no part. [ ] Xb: 8.7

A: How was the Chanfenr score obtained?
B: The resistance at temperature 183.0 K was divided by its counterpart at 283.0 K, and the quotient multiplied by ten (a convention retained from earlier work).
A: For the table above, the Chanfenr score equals 12.5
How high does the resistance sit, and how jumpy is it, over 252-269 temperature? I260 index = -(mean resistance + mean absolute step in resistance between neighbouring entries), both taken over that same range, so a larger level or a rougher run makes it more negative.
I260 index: -12.4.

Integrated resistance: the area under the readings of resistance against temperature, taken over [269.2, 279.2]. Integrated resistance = 126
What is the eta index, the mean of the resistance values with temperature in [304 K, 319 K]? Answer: 12.4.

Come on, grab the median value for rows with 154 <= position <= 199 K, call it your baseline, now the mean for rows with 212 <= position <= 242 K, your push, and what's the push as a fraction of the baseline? 0.70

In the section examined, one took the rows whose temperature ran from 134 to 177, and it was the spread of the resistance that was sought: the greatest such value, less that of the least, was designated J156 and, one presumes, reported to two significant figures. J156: 4.7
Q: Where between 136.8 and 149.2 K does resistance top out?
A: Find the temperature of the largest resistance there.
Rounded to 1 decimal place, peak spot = 148.0 K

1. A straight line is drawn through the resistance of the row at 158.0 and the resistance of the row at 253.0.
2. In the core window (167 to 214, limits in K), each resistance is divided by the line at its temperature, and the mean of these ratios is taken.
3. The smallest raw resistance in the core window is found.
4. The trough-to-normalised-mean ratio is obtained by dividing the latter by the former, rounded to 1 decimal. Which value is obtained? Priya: 9.9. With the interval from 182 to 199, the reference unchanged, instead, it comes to 12.2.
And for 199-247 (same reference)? 8.8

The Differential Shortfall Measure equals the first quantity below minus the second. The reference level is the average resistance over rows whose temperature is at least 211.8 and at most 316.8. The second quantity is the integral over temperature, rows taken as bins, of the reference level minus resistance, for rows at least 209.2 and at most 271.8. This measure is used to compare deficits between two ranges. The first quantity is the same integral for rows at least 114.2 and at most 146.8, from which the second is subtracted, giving -78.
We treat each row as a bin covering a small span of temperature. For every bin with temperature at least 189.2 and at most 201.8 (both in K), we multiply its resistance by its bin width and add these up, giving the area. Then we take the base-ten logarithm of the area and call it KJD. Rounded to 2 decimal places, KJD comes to 2.27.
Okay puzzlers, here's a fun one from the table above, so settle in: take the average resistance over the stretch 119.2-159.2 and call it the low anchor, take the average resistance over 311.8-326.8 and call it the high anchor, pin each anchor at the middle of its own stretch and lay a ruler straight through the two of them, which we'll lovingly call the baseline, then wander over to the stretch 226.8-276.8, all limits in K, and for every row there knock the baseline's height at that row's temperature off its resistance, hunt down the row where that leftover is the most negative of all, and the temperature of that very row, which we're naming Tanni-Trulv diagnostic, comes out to 238.0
